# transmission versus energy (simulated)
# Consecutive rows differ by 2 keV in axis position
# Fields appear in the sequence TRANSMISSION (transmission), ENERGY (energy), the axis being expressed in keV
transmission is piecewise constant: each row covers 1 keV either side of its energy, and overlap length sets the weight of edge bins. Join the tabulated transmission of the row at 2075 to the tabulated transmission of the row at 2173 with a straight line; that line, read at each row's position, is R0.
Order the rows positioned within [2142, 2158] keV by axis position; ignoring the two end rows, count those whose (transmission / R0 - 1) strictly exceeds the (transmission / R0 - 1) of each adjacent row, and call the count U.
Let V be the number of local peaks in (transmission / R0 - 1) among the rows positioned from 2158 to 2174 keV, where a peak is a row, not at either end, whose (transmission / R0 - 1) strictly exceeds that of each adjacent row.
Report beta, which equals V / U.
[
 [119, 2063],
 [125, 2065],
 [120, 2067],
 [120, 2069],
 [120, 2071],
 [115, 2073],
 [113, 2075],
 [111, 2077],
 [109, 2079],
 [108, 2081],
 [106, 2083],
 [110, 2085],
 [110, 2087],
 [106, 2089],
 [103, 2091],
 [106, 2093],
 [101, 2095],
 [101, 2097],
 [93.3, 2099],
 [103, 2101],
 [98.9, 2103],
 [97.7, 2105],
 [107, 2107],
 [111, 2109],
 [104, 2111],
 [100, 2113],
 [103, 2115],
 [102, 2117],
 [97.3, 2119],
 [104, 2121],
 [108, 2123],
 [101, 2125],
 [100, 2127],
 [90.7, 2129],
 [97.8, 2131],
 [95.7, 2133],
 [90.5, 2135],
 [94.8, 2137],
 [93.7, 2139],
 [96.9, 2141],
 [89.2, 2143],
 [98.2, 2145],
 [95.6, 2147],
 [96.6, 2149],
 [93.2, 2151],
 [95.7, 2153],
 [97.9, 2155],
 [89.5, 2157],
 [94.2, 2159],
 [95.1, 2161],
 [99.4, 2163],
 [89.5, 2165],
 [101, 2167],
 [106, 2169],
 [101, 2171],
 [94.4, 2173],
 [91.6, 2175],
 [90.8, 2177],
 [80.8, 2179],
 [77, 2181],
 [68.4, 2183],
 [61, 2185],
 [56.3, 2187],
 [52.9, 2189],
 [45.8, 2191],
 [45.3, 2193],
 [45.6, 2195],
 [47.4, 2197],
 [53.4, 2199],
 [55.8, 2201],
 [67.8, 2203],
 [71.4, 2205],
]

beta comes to 0.7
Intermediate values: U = 3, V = 2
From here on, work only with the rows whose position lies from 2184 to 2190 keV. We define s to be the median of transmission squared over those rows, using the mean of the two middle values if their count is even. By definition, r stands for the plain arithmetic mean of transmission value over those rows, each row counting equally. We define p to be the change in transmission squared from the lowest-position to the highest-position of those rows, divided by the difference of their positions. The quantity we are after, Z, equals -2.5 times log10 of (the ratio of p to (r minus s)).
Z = 2.8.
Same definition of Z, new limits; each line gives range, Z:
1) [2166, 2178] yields 4.2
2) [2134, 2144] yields 6.2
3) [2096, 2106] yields 5.2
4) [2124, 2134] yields 4.7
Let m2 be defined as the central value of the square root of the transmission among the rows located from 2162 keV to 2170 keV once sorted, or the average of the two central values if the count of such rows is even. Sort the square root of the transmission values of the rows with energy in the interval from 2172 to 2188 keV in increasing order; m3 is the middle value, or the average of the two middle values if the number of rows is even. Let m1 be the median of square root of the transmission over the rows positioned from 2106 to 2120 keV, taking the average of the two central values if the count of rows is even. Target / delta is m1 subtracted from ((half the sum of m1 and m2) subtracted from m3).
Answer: -11.3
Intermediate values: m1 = 10.1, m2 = 10.0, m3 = 8.9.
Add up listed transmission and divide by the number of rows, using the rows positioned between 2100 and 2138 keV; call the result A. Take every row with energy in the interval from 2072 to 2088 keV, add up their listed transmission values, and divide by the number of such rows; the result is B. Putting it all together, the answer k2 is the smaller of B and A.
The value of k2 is 100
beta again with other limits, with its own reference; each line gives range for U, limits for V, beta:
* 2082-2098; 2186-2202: 0.0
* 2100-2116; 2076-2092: 1.0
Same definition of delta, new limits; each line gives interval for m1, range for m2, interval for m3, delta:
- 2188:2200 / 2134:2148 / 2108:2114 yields -4.9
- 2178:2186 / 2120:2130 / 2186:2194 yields -10.8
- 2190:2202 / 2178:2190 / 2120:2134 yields -4.3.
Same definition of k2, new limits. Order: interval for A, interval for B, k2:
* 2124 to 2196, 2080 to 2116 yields 86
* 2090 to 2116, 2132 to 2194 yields 86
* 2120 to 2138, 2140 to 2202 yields 81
